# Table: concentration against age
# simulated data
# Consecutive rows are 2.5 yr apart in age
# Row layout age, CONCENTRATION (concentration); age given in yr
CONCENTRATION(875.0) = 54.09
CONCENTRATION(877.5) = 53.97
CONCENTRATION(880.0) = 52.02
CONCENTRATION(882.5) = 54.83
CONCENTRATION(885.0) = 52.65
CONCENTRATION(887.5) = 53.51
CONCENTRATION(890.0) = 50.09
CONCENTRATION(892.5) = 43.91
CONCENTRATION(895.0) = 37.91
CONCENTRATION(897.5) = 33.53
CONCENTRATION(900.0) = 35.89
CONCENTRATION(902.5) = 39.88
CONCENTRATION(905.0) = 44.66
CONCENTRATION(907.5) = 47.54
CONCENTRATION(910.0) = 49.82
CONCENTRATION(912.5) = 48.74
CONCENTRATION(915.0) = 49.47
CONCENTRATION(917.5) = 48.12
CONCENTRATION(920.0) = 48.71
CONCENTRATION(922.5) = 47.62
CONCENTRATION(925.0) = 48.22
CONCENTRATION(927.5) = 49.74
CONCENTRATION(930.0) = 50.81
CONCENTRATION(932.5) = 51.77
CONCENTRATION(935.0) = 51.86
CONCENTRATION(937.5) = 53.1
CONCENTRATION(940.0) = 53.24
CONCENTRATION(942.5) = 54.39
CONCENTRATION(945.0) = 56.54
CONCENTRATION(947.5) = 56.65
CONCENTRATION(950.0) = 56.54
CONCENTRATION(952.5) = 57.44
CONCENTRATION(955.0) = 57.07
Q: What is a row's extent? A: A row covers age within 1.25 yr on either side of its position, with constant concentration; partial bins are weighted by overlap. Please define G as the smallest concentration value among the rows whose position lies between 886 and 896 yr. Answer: 37.91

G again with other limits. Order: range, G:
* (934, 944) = 51.86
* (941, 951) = 54.39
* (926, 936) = 49.74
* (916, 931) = 47.62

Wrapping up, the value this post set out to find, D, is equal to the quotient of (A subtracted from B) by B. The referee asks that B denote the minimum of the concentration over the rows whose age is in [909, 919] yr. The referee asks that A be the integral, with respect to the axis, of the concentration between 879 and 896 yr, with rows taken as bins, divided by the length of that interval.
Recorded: -0.03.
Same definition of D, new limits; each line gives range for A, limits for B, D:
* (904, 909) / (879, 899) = -0.38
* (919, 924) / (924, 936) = 0.00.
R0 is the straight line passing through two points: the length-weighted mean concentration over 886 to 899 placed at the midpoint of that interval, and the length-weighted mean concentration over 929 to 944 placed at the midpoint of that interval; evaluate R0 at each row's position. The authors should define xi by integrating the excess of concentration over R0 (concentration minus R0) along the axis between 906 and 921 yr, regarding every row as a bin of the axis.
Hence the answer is 10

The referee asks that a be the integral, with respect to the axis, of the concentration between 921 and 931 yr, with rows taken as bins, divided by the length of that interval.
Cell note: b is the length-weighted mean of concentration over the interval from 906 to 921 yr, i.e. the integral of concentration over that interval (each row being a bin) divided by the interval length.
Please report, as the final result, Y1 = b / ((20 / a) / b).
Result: 5808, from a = 49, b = 48.7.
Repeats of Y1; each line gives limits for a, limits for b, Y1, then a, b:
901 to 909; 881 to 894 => 5664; 44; 50.8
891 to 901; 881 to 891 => 5324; 38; 52.8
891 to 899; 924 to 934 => 4886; 39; 50.2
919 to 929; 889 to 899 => 4088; 49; 41.0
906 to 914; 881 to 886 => 7009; 49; 53.7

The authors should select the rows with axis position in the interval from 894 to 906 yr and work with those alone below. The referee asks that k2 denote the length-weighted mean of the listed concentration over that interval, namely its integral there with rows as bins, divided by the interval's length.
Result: 38.3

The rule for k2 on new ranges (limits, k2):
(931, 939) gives 52.2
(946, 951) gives 56.6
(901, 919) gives 46.8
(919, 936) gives 49.8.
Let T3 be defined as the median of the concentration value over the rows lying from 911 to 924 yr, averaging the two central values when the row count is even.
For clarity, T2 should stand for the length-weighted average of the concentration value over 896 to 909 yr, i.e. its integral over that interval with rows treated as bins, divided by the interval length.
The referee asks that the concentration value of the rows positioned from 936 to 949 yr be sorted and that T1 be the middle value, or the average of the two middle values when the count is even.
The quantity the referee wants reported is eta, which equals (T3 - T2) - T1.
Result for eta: -46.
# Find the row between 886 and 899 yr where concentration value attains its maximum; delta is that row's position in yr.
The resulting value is 887.5 yr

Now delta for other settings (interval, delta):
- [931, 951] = 947.5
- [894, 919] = 910.0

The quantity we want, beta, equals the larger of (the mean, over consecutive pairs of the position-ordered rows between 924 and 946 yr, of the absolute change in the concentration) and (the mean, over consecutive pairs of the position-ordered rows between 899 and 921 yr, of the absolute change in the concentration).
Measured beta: 2.2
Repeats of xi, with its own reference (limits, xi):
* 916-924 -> -9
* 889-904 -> -67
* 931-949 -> 11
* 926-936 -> -6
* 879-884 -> 59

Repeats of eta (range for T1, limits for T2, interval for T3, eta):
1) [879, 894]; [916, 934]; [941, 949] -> -45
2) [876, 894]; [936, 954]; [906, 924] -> -59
